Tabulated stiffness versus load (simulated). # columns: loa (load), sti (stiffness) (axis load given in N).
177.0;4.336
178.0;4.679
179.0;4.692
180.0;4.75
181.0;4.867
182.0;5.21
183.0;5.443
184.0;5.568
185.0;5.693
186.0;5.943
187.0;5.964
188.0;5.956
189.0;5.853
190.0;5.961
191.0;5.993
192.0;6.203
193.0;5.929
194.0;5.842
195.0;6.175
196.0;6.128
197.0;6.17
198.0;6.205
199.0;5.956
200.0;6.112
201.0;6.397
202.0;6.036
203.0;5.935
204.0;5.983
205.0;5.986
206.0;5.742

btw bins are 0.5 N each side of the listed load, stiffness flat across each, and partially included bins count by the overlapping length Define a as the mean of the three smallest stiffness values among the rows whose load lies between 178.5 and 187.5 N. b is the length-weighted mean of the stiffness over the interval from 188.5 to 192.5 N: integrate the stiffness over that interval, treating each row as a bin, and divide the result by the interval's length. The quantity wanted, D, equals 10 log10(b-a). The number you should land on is 1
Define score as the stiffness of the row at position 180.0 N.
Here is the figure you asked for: 4.75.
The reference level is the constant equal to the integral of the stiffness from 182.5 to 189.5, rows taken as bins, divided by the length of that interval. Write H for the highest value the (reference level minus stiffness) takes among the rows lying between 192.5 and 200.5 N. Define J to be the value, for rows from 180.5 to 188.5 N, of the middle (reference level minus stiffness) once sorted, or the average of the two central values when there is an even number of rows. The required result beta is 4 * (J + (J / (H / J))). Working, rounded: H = -0.1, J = 0.144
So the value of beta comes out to -0.65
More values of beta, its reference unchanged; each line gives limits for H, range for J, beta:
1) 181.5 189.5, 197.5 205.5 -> -0.55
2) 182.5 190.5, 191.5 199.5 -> 0.20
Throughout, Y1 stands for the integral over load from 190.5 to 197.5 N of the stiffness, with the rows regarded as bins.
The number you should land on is 42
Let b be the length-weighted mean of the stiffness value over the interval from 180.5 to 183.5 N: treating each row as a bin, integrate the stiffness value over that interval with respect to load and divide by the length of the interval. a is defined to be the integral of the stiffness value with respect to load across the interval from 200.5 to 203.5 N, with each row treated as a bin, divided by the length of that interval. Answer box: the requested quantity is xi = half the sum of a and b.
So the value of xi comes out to 5.65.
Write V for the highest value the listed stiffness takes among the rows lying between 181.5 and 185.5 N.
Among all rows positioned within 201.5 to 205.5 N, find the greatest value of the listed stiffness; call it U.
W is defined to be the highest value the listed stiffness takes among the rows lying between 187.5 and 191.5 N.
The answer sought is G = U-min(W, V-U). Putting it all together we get 6.38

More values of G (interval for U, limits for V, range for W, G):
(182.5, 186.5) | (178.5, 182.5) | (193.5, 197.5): 6.68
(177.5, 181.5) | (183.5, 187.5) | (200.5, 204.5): 3.77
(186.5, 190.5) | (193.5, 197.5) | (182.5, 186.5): 5.75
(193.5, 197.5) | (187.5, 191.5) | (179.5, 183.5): 6.36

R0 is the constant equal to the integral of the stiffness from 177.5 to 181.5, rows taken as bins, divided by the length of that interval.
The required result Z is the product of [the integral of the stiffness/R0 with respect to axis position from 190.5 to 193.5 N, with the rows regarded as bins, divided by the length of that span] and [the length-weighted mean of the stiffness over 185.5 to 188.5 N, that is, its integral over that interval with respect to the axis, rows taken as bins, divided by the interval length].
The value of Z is 7.58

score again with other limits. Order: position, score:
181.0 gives 4.867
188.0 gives 5.956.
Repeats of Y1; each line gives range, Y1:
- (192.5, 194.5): 12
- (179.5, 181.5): 10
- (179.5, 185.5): 32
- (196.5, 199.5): 18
